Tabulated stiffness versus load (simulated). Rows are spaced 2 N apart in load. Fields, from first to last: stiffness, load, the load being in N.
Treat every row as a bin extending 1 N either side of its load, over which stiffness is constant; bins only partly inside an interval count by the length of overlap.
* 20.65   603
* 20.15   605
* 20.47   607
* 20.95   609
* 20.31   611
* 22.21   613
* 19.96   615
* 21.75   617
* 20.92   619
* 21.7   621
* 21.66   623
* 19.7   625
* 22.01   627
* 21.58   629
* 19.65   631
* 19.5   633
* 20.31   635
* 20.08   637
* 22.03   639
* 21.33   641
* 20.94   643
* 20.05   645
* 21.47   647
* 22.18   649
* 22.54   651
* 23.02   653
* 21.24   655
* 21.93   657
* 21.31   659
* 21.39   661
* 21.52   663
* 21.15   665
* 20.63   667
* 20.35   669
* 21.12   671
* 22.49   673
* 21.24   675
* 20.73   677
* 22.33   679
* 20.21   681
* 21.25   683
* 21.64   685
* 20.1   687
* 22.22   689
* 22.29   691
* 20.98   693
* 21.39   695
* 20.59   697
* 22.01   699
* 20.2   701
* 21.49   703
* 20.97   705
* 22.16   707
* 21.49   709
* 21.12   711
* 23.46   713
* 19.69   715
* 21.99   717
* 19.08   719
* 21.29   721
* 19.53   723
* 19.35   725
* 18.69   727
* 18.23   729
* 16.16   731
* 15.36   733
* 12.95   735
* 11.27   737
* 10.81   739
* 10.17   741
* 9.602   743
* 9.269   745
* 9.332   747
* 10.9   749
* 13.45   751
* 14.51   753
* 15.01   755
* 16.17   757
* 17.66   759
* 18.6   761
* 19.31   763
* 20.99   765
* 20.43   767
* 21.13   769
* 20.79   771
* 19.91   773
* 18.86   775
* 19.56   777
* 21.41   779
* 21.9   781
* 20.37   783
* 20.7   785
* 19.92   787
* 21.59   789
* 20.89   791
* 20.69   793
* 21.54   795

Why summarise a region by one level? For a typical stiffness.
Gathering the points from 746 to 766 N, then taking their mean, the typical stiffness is 15.6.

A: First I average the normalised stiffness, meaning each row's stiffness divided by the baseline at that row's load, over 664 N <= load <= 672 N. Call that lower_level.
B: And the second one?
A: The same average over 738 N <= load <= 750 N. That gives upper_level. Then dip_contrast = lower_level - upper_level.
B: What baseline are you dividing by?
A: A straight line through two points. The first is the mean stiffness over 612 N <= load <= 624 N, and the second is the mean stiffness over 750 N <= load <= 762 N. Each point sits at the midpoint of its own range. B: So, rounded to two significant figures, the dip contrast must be 0.46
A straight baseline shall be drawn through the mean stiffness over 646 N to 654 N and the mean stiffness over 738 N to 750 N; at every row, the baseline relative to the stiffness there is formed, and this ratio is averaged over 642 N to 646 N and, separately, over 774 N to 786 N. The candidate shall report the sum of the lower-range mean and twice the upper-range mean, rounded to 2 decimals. 1.65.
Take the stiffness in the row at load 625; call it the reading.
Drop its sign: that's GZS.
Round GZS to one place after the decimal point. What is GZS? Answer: 19.7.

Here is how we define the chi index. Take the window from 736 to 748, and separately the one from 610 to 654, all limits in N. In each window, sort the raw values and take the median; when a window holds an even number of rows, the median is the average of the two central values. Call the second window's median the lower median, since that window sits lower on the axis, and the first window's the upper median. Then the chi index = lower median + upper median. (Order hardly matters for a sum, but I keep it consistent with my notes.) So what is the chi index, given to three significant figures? 31.3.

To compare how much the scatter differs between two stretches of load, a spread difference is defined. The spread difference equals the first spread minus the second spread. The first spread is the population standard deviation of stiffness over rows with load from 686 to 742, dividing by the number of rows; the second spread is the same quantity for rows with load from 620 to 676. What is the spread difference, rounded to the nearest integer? 3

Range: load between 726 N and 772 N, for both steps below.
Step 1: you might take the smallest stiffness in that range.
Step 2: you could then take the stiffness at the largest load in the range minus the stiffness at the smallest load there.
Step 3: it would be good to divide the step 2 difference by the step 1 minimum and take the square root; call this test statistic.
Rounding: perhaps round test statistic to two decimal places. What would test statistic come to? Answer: 0.48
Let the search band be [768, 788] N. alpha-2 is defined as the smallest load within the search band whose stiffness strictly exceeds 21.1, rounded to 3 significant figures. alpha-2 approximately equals 769 N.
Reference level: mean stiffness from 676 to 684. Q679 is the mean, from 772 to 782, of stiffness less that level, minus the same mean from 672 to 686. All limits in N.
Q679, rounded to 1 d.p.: -1.1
